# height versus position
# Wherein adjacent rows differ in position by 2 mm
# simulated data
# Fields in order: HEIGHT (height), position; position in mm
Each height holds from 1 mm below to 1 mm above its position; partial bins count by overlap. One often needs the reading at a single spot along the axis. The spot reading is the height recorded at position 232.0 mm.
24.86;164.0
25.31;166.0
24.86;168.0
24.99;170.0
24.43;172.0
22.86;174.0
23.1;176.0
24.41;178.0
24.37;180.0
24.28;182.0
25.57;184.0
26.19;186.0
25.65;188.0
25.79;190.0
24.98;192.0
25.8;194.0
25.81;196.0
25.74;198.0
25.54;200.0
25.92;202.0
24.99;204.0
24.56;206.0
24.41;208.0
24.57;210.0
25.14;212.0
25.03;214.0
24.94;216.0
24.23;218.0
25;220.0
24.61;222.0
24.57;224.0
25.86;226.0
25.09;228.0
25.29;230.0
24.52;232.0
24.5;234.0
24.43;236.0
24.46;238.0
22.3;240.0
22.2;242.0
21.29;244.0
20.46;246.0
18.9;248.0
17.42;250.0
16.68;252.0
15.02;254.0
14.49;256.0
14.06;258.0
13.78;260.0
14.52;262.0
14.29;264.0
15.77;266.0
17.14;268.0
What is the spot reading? 24.52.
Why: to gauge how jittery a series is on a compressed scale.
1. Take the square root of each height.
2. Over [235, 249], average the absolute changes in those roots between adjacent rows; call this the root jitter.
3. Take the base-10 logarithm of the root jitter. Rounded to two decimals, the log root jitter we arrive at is -1.00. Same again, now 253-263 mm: -1.18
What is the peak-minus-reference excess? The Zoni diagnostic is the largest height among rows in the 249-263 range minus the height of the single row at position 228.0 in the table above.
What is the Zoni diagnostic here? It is -7.7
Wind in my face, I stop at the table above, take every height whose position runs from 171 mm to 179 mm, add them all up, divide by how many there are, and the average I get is 23.7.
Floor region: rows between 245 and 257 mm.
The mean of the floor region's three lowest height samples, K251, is 15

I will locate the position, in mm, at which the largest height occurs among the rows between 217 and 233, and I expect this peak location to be 226.0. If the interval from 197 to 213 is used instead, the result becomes 202.0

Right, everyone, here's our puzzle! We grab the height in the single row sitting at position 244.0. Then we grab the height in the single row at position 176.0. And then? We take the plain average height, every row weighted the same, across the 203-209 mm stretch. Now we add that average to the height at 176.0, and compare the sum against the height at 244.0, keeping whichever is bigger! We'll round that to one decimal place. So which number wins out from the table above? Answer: 47.8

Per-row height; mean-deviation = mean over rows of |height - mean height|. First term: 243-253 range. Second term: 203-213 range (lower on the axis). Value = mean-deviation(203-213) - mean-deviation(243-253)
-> -1.3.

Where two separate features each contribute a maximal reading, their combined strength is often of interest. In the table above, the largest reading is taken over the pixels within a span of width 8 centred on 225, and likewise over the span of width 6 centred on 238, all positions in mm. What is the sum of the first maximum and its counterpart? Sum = 50.3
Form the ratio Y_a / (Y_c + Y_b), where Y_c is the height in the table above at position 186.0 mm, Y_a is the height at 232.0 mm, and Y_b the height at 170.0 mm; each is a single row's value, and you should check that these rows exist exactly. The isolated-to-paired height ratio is 0.479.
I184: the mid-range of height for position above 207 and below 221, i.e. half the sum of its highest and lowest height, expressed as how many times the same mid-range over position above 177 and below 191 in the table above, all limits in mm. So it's 0.98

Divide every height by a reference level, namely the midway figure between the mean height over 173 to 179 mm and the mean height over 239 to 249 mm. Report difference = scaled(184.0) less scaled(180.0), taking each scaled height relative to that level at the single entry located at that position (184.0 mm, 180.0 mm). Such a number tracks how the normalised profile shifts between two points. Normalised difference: 0.054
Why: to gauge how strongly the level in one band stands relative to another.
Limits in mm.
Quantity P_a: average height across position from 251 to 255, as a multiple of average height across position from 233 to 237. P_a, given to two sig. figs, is 0.65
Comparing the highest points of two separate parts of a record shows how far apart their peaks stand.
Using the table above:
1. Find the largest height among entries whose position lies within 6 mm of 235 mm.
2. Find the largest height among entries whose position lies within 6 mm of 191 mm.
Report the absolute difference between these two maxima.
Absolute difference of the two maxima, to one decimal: 0.9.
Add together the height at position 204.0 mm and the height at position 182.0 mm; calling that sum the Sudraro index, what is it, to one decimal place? 49.3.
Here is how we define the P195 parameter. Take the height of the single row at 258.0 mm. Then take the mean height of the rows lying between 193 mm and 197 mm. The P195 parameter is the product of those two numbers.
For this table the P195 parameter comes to 363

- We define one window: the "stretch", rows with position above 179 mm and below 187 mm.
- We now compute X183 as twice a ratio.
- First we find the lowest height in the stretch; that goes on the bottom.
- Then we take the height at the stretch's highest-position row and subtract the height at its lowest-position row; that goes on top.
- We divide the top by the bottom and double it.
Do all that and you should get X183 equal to 0.15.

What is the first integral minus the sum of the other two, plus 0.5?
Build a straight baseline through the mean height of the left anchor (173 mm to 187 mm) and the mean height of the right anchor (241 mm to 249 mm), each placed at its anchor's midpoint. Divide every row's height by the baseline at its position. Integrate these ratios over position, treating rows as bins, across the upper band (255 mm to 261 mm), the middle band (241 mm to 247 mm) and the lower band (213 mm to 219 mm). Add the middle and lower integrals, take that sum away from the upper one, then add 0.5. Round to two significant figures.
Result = -8.1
